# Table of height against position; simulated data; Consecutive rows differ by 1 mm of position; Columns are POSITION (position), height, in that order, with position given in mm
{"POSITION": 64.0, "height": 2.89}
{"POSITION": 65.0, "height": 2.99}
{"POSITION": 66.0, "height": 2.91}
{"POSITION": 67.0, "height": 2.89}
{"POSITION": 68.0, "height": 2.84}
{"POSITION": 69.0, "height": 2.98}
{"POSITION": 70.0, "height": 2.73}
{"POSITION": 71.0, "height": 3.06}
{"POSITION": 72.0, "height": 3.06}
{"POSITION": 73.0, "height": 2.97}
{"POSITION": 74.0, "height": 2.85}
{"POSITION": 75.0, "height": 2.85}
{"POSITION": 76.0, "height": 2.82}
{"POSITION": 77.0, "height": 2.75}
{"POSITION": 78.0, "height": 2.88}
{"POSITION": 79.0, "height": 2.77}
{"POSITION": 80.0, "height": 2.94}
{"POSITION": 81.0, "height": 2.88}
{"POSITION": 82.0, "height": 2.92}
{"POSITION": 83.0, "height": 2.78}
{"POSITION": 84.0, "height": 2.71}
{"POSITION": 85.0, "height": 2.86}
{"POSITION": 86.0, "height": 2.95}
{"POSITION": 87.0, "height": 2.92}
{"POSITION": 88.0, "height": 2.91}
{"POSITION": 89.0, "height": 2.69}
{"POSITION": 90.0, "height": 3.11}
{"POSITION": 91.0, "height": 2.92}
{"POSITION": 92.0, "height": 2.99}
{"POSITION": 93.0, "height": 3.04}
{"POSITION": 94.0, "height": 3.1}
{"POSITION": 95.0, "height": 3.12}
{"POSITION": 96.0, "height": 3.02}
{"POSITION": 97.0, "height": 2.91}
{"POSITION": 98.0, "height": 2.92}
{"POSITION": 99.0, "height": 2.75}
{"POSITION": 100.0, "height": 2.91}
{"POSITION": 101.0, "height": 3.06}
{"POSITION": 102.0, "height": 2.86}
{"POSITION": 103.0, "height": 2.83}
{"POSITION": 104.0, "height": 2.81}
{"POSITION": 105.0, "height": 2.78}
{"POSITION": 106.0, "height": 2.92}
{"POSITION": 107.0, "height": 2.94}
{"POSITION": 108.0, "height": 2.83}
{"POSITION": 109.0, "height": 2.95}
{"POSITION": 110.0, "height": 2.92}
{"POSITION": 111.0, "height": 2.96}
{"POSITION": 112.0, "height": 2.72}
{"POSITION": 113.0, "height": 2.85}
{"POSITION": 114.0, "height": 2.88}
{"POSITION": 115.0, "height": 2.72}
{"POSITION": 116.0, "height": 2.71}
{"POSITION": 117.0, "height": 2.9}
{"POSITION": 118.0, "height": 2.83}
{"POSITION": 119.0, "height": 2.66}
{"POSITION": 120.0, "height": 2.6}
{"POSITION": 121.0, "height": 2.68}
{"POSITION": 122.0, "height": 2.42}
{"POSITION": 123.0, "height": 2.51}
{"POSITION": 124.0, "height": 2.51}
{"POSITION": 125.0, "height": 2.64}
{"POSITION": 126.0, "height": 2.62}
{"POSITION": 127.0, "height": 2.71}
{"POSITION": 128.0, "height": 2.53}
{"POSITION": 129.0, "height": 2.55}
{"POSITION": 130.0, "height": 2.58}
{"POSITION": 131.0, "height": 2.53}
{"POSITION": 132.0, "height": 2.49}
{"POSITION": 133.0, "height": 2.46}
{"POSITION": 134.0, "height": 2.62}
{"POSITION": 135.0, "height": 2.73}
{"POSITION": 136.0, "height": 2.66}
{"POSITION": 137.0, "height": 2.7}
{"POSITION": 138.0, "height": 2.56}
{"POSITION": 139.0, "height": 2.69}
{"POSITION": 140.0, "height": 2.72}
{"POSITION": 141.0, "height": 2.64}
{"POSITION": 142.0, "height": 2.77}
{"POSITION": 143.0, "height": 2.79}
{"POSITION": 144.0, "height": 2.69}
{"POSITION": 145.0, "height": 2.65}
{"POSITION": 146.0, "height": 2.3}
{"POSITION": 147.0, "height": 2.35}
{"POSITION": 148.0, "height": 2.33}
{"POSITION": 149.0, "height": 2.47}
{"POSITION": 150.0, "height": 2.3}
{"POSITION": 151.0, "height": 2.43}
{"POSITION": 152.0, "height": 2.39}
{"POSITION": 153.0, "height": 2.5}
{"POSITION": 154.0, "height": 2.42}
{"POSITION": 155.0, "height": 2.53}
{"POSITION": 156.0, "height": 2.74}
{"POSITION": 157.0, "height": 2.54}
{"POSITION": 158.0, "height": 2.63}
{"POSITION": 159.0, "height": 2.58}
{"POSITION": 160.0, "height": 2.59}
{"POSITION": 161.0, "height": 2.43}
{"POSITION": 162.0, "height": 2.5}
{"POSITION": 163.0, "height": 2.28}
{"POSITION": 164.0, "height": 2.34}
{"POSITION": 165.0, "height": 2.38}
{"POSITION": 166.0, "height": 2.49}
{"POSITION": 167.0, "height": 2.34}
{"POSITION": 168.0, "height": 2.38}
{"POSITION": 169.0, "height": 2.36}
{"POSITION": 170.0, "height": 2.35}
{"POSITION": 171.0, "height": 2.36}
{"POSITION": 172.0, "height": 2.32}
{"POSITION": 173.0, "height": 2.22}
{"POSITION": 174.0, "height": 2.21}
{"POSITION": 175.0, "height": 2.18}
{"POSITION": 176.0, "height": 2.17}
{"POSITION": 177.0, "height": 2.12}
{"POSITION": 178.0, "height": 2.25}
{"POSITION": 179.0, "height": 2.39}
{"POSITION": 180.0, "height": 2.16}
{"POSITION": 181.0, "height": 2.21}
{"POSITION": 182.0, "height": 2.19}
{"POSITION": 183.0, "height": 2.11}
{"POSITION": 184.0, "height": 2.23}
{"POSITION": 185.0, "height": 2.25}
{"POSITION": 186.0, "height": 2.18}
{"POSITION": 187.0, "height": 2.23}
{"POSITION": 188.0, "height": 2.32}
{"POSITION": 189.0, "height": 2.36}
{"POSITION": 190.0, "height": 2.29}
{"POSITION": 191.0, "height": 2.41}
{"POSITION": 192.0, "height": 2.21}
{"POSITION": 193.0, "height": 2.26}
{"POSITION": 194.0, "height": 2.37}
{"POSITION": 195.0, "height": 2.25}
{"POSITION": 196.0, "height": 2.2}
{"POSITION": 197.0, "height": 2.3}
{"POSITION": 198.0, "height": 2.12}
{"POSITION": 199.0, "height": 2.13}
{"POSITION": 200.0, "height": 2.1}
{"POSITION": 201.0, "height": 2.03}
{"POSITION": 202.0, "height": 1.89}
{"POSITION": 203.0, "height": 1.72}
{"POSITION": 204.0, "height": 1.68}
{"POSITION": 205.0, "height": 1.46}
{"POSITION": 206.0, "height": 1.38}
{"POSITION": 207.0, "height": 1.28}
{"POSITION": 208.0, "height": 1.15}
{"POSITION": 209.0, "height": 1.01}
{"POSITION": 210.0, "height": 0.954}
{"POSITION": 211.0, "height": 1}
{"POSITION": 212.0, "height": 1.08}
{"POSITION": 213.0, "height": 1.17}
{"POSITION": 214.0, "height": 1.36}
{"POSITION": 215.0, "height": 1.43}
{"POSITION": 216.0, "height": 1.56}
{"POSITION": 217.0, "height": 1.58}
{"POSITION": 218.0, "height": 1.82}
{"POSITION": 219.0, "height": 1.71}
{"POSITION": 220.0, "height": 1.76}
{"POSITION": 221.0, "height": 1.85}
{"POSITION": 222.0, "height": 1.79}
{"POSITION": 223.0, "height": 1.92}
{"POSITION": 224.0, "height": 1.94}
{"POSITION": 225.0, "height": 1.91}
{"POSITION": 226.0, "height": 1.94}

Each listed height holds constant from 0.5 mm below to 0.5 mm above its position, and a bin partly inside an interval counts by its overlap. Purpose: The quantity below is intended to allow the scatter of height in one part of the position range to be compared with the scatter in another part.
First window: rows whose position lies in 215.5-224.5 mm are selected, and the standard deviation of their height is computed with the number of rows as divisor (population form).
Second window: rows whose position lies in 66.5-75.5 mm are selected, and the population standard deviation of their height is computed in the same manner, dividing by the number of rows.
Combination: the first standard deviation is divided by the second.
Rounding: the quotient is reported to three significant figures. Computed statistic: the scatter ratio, 1.21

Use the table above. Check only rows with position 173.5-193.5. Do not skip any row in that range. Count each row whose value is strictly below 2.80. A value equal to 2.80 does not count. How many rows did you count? 20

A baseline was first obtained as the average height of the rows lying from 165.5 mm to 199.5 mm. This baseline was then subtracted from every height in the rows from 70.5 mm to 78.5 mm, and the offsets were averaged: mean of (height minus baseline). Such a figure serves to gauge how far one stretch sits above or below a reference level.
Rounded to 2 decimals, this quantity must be 0.64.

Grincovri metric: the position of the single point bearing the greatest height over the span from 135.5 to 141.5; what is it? 140.0 mm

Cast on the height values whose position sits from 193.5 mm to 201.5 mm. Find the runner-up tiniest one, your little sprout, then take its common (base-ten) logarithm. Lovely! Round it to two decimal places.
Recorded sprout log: 0.32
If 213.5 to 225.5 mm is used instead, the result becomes 0.16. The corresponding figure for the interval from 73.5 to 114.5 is 0.43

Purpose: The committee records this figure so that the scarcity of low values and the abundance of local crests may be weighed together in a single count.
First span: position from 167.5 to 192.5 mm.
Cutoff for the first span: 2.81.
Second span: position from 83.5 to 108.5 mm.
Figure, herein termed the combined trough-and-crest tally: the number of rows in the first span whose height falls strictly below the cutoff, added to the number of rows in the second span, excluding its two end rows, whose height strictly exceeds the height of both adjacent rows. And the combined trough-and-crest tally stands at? 31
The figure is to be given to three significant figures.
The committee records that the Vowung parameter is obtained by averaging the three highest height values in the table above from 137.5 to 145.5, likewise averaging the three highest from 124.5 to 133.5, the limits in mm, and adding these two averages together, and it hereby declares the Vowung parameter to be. 5.42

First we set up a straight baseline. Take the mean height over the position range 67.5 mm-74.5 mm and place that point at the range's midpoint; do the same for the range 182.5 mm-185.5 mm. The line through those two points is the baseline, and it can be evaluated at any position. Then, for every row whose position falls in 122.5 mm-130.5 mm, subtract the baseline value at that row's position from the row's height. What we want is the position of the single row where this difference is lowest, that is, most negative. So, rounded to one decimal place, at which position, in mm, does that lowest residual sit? 123.0 mm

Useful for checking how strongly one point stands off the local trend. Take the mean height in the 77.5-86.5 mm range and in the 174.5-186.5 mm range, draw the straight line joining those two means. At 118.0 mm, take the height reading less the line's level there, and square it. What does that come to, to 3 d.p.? 0.046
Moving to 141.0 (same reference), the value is 0.031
